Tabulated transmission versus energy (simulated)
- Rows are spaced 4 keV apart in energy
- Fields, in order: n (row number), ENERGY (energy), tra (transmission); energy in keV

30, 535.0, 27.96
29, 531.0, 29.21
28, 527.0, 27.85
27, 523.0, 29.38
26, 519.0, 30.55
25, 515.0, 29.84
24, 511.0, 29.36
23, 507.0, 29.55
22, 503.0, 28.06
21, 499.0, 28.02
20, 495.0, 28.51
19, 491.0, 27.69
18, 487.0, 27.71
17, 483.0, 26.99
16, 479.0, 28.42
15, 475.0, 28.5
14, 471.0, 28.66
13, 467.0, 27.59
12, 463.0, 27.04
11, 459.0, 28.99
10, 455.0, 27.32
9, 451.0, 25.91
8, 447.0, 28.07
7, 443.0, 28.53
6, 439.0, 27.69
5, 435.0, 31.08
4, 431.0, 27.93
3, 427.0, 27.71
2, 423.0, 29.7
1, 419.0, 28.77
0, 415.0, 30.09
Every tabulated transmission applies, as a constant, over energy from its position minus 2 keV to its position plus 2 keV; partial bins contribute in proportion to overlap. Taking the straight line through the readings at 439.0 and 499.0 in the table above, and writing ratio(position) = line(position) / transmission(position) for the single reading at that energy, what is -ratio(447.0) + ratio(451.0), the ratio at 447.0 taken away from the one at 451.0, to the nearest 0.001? 0.083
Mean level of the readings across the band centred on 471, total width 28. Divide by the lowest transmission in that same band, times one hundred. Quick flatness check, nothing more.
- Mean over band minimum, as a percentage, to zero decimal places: 104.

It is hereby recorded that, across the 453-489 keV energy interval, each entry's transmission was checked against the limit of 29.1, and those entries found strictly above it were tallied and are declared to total 0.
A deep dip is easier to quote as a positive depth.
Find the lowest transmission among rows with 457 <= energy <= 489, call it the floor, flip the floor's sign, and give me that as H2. -26.99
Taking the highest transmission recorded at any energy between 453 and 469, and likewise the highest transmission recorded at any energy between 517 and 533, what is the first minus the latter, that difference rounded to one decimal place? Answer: -1.6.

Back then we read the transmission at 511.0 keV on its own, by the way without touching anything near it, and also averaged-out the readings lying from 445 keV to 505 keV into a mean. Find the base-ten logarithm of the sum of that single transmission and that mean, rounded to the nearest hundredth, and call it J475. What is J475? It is 1.76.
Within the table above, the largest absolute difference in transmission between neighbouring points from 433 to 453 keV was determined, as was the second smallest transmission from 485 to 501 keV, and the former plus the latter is 31.1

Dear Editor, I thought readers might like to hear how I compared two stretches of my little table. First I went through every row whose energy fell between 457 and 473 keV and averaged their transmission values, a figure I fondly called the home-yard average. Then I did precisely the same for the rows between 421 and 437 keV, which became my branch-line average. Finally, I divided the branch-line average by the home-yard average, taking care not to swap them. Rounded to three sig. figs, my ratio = 1.04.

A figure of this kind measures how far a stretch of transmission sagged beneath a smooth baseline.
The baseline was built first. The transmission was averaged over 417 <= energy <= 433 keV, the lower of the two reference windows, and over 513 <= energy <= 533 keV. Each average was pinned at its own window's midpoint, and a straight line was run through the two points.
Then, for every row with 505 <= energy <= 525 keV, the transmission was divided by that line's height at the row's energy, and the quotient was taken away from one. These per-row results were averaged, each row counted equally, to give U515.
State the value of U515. -0.01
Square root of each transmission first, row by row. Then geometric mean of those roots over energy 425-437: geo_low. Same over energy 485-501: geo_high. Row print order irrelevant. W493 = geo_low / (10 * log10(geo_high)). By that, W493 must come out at 0.743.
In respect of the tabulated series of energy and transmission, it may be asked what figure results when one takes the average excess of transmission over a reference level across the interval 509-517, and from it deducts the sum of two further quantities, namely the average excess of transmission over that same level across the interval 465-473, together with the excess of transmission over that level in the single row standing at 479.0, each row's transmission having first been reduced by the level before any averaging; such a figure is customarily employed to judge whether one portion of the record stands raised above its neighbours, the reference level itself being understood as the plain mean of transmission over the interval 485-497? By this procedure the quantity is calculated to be 1.0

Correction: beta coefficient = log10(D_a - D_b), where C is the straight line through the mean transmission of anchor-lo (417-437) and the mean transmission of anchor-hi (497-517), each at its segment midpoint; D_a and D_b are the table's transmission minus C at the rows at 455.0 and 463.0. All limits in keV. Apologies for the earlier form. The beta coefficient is -0.6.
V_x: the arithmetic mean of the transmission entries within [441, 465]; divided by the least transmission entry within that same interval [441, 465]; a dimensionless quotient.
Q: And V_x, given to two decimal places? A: 1.07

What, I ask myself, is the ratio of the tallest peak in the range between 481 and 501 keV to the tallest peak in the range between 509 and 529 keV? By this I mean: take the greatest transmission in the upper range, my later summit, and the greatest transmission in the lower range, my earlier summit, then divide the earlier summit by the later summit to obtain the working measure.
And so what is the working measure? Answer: 0.93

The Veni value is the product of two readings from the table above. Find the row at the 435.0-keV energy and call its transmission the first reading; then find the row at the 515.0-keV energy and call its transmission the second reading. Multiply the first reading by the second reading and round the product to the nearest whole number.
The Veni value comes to 927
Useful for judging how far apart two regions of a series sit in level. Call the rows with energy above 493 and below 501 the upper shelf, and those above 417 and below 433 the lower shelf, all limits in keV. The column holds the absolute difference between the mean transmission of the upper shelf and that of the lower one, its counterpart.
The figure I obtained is 0.26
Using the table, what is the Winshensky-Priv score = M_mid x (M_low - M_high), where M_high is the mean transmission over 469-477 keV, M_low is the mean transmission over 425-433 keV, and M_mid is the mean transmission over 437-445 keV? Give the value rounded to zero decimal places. -21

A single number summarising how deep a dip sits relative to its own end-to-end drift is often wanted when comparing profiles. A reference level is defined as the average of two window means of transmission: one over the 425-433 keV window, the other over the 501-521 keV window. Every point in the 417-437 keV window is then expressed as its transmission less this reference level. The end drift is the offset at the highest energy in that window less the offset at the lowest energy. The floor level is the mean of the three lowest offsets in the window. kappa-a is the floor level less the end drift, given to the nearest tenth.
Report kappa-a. -2.8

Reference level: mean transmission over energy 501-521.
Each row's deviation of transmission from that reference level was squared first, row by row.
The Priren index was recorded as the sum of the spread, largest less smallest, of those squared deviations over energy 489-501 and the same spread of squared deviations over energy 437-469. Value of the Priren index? 15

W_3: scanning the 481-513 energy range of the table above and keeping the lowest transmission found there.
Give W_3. 26.99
